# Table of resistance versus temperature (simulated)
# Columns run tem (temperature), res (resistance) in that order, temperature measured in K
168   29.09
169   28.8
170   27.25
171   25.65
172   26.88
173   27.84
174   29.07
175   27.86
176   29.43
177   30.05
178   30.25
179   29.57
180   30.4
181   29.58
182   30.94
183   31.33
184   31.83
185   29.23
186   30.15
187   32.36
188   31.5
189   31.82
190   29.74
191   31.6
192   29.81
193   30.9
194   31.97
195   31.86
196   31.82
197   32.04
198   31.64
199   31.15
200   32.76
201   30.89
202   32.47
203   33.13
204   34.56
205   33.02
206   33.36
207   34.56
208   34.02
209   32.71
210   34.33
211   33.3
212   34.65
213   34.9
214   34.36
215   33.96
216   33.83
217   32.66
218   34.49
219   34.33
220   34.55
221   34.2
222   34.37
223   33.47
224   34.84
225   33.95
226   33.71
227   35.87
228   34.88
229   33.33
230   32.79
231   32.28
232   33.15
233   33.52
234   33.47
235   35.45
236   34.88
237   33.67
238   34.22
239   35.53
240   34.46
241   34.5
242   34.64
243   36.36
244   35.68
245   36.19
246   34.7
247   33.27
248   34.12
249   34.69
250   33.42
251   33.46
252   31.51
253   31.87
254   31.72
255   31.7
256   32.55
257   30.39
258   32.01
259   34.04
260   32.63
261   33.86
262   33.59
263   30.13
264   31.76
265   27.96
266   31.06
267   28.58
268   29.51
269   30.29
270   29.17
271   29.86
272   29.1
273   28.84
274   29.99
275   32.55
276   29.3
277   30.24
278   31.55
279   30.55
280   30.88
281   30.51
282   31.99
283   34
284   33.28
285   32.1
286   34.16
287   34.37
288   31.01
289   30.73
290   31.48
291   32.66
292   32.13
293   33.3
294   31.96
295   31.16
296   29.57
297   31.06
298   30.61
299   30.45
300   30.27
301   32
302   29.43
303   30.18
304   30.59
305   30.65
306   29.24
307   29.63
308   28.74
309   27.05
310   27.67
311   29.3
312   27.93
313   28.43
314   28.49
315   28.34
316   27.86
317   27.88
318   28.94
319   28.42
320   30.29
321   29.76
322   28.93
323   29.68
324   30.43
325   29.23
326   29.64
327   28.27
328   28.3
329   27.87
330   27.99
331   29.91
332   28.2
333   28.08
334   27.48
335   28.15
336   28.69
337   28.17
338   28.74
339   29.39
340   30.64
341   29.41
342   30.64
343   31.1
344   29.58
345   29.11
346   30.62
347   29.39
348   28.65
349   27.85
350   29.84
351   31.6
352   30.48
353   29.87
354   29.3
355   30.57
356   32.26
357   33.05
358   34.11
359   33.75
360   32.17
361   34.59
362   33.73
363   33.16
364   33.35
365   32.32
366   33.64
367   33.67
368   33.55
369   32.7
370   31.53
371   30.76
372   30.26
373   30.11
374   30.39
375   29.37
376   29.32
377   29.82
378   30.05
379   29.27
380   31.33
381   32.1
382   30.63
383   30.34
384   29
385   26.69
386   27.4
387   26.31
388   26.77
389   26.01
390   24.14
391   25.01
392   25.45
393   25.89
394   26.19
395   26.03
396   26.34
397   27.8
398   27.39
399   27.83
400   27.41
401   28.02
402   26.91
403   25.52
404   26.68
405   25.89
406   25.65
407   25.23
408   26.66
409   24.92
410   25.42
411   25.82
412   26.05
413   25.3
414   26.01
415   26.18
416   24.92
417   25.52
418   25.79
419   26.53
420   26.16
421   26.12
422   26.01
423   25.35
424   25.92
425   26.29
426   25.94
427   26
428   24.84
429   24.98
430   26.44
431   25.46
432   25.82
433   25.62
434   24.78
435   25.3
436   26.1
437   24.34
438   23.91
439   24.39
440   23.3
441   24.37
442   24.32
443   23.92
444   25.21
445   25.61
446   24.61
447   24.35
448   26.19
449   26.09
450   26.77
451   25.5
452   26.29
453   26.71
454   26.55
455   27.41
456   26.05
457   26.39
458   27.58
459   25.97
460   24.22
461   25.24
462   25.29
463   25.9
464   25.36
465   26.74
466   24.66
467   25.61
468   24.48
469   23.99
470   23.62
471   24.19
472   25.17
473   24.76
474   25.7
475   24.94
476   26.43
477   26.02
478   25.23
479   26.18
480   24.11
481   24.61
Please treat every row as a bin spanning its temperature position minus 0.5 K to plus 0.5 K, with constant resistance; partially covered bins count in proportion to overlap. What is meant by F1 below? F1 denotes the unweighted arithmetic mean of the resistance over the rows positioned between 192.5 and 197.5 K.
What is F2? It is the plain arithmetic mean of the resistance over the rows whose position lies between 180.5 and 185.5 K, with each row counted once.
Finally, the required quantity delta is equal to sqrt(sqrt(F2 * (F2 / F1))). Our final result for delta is 2.33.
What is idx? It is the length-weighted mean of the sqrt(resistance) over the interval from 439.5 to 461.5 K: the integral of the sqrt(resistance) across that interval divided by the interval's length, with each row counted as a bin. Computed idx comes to 5.1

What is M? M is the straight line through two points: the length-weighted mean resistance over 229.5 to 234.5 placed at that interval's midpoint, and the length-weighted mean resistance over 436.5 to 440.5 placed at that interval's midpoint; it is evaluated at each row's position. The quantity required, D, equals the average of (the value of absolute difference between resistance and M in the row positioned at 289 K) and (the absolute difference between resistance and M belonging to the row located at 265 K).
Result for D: 1.9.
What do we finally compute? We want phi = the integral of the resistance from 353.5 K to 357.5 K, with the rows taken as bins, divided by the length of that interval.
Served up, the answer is 31.3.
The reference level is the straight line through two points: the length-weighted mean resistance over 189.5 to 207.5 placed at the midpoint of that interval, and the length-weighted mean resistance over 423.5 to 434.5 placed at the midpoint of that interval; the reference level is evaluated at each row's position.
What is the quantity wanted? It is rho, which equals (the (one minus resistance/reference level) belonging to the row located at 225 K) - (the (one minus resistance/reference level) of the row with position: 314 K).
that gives -0.10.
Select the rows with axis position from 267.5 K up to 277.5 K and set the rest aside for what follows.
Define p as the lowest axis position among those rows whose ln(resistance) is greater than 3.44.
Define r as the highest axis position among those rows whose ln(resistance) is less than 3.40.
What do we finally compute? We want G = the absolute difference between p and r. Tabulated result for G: 1 K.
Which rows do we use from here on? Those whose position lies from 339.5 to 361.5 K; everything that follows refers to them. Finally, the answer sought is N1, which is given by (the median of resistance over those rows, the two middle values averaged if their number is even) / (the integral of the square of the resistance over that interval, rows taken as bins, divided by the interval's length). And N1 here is 0.0321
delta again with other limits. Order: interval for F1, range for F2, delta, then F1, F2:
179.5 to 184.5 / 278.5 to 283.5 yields 2.39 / 30.8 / 31.6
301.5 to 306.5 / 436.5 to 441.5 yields 2.10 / 30.0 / 24.1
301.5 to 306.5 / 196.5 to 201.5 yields 2.41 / 30.0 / 31.7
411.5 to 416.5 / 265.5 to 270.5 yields 2.42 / 25.7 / 29.7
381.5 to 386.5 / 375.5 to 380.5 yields 2.36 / 28.8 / 30.0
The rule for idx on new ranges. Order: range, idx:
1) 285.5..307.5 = 5.6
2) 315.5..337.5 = 5.4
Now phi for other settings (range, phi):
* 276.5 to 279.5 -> 30.8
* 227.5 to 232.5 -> 33.3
